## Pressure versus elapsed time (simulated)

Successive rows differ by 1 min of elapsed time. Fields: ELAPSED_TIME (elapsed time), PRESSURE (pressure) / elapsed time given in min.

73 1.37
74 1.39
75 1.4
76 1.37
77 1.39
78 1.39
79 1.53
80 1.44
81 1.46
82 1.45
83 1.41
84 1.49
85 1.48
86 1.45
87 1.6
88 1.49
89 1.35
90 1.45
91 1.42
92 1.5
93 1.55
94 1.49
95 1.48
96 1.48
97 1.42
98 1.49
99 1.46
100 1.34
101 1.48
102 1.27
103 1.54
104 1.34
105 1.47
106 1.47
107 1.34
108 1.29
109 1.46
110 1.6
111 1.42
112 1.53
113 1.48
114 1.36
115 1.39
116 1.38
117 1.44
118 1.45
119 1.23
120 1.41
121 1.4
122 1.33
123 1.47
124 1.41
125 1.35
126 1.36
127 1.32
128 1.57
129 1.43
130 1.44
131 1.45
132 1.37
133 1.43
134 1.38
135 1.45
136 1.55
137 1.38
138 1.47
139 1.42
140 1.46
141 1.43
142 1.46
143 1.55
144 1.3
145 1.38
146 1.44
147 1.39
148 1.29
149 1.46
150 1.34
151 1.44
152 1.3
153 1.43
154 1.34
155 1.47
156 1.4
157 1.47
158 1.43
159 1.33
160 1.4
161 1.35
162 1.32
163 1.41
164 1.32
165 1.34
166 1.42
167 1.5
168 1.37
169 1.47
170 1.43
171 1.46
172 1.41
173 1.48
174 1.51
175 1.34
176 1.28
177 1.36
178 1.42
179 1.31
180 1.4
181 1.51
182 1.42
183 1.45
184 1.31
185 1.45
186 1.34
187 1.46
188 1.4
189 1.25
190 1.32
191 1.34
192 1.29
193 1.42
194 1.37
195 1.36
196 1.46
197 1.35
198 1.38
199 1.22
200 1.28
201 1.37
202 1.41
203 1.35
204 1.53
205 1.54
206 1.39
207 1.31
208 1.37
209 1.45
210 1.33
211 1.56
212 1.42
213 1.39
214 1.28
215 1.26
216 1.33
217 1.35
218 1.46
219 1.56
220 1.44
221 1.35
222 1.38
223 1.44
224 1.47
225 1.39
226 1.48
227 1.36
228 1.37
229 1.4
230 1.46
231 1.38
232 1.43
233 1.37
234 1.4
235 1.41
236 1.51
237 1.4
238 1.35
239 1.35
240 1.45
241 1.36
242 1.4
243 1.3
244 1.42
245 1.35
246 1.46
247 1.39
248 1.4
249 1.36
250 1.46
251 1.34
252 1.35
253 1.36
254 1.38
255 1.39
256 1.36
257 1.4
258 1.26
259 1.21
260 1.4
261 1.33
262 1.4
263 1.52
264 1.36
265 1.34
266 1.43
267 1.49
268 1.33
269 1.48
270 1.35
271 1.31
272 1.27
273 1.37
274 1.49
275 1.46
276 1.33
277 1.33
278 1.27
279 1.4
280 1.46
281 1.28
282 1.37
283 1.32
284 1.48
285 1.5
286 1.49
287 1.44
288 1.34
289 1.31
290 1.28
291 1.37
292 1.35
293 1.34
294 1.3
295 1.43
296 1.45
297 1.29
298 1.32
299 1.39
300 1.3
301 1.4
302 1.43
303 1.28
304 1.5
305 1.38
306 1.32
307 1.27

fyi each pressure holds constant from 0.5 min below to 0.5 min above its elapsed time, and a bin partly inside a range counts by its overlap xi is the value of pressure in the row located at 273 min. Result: 1.37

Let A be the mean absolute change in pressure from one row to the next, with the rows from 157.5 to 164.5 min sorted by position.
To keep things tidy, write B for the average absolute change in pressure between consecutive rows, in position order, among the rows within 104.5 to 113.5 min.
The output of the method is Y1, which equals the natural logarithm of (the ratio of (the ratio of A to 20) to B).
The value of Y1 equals -3.37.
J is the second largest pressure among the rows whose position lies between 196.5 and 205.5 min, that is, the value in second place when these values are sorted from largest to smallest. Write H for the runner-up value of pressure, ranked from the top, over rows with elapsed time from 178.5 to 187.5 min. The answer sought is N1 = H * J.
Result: 2.23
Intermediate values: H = 1.46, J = 1.53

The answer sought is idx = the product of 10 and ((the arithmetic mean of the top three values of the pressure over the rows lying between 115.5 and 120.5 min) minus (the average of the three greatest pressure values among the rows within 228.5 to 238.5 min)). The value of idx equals -0.3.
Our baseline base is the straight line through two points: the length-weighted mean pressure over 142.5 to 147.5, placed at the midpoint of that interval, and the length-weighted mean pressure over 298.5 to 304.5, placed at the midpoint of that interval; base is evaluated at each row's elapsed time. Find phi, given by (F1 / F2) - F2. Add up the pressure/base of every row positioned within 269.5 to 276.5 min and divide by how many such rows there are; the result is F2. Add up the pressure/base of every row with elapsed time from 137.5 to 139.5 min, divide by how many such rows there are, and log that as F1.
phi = 0.05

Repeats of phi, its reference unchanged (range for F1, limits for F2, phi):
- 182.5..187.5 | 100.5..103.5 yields -0.02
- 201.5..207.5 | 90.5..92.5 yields -0.04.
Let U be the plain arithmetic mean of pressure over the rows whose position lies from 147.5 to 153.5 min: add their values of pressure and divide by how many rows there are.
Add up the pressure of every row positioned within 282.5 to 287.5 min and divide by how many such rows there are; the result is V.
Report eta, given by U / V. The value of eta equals 0.95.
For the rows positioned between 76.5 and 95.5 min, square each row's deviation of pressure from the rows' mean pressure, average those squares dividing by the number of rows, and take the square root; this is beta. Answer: 0.058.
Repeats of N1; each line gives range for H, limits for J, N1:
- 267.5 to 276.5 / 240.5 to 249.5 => 2.10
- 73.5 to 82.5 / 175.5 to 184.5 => 2.12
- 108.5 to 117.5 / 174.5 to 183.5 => 2.22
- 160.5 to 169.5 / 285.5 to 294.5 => 2.12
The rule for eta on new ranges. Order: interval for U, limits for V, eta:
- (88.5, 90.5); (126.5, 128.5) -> 0.97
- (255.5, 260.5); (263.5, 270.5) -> 0.95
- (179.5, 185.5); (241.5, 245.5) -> 1.04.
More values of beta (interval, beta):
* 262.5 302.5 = 0.074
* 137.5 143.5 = 0.042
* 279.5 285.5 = 0.083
